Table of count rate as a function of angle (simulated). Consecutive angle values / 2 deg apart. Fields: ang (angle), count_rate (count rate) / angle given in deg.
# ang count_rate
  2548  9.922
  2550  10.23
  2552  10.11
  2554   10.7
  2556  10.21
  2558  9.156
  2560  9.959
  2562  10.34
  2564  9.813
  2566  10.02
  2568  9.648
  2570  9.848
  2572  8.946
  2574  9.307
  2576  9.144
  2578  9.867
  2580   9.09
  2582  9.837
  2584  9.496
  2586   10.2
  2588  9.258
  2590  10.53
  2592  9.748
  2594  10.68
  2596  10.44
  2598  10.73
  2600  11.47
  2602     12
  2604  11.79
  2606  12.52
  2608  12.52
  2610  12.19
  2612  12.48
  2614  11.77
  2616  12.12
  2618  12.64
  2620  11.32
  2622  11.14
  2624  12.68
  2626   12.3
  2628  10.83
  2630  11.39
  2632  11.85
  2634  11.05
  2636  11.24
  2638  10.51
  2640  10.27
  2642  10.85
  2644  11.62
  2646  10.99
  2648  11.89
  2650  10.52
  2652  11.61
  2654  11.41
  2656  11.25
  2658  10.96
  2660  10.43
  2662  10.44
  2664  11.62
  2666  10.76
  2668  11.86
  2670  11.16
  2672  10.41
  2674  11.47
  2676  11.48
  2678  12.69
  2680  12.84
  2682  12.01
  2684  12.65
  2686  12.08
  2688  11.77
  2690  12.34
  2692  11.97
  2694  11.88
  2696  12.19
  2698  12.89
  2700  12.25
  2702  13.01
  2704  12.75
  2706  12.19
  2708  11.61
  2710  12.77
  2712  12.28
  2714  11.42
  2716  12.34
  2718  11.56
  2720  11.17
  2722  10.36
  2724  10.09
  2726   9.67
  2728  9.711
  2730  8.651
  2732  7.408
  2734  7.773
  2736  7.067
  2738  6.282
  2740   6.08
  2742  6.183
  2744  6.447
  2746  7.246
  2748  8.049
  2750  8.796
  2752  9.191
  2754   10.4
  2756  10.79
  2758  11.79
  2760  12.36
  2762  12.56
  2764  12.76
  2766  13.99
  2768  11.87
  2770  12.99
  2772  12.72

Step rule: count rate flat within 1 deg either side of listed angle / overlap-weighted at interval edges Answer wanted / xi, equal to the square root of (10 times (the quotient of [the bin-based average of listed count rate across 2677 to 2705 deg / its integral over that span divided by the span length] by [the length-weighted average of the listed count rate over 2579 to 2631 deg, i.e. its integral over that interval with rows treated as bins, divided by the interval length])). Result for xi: 3.32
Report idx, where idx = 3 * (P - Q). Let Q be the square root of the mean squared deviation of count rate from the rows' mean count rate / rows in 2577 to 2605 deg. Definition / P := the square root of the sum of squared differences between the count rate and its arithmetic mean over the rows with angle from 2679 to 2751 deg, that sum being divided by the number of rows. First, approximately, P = 2.3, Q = 0.9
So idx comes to 4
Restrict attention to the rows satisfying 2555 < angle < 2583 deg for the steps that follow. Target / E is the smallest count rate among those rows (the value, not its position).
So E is 8.946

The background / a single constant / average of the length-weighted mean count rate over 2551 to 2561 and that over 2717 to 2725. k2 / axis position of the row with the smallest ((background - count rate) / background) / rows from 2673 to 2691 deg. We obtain 2680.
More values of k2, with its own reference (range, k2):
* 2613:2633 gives 2624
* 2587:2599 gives 2598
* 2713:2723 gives 2716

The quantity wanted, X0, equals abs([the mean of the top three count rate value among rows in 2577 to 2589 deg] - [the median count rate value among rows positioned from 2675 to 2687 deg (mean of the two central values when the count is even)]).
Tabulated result 2.4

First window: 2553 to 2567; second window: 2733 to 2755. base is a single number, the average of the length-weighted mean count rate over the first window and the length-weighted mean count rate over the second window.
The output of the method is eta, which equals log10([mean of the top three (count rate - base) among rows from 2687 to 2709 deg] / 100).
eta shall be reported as -1.39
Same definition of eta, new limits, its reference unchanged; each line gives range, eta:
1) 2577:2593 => -1.86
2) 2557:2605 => -1.53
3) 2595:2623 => -1.43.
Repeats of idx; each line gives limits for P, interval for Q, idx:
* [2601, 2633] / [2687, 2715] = 0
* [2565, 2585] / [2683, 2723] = -1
